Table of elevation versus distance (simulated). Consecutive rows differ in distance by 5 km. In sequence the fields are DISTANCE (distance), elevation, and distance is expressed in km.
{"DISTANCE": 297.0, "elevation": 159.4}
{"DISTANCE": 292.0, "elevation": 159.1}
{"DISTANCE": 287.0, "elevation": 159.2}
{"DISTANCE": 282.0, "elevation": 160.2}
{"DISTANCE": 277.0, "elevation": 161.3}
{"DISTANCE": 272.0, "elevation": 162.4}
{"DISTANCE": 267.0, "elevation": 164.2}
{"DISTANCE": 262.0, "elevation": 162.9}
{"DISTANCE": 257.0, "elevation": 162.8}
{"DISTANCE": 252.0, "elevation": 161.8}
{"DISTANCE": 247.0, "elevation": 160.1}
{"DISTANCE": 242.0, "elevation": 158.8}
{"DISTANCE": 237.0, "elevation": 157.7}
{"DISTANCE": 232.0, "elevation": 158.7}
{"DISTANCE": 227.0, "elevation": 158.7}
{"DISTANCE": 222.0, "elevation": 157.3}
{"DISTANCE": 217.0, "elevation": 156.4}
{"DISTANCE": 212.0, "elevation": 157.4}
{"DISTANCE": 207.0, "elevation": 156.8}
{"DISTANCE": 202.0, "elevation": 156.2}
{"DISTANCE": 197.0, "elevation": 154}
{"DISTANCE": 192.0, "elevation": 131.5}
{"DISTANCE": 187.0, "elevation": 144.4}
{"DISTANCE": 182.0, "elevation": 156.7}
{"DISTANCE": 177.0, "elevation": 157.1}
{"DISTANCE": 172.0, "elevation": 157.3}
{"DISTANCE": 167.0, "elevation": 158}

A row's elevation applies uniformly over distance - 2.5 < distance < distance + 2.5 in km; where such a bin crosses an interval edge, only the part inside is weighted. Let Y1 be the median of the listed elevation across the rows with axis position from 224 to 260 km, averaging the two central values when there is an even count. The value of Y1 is 158.8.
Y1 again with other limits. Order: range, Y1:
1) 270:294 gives 160.2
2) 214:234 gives 158.0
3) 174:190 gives 156.7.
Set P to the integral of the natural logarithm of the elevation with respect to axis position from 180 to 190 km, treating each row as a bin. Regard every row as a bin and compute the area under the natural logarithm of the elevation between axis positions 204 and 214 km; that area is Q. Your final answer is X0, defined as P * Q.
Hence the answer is 2531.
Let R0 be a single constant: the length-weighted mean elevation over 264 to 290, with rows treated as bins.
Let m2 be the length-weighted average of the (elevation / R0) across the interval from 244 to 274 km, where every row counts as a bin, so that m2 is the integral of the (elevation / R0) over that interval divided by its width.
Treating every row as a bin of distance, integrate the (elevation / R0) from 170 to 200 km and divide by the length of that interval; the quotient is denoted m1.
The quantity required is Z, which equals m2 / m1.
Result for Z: 1.08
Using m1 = 0.93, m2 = 1.01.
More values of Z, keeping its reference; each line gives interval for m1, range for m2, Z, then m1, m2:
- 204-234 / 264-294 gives 1.02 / 0.98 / 1.00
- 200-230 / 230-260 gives 1.02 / 0.97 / 0.99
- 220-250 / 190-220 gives 0.96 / 0.98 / 0.94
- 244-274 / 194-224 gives 0.96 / 1.01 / 0.97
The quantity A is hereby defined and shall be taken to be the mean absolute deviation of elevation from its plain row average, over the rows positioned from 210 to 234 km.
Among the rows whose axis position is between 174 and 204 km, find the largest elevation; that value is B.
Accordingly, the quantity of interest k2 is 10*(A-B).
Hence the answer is -1563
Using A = 0.8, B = 157.1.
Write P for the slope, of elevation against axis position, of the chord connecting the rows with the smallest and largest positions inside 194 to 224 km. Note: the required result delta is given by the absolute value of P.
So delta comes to 0.13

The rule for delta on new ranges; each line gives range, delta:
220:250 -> 0.11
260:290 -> 0.15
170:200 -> 0.13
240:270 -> 0.22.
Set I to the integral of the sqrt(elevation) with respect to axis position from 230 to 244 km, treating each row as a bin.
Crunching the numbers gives 176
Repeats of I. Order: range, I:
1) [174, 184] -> 125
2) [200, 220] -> 250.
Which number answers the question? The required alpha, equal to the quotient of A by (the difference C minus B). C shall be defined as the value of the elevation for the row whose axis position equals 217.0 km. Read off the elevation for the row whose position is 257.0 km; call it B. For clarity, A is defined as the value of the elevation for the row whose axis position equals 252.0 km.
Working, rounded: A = 161.8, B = 162.8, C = 156.4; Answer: -25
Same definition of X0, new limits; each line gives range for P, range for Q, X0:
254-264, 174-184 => 2575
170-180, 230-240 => 2561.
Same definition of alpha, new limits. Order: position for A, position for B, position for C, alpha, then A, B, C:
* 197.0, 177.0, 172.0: 770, 154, 157.1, 157.3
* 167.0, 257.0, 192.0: -5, 158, 162.8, 131.5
